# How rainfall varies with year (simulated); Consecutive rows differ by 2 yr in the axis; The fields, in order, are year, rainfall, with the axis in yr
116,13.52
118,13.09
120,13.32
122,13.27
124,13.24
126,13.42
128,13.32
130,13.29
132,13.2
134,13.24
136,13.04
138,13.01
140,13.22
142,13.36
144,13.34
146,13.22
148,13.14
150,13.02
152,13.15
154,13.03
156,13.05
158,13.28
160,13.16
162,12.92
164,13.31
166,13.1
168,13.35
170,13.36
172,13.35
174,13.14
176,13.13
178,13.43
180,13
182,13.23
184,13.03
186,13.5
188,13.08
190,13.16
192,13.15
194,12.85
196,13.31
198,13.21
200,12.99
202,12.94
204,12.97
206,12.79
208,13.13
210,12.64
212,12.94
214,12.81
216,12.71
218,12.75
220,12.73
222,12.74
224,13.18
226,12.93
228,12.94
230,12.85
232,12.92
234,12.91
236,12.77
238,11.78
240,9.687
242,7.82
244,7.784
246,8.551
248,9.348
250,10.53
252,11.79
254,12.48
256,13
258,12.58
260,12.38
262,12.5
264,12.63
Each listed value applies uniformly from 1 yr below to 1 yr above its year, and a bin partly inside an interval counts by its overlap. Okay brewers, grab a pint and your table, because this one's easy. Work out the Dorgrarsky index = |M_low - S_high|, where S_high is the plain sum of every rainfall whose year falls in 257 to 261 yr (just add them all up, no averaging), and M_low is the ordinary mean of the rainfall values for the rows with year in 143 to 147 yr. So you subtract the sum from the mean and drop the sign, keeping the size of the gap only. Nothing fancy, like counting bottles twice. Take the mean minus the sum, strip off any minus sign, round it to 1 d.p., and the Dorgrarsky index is 11.7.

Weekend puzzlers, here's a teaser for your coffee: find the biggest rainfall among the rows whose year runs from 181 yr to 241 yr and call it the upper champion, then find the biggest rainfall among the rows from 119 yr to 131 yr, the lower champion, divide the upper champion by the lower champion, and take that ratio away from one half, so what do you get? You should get -0.506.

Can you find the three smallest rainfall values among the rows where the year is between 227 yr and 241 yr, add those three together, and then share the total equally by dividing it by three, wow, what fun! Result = 11.4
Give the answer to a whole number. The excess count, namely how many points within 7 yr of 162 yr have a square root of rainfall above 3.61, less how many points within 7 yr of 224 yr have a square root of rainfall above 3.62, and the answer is 5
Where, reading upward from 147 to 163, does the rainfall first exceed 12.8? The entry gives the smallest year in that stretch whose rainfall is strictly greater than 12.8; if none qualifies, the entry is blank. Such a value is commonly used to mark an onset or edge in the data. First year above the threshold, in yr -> 148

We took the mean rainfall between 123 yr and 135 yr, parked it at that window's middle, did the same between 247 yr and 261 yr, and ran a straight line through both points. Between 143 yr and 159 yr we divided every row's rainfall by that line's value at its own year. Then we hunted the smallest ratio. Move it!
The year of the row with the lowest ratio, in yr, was 150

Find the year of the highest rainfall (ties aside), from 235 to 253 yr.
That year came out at 236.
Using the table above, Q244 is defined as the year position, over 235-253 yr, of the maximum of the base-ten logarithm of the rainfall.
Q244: 236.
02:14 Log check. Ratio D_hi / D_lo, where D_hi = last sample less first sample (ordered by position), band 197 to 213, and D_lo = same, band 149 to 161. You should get -1.9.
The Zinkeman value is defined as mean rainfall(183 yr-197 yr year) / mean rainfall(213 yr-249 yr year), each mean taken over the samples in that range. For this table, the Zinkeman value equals 1.13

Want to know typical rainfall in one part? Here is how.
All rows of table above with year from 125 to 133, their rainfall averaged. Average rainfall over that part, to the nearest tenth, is 13.3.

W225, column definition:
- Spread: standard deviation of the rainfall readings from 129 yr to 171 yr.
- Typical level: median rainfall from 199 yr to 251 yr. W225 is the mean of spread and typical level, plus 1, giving 7.46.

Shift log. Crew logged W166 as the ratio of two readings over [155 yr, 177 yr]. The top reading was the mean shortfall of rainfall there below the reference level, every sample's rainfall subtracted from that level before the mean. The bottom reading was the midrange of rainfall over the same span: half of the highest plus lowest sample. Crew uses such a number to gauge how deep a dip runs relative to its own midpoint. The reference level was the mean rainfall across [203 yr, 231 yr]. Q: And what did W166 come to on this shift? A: -0.0251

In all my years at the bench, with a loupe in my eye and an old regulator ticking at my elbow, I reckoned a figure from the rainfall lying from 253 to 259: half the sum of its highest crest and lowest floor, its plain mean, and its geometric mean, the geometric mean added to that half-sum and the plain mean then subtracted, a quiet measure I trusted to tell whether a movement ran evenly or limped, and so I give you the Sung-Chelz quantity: 12.7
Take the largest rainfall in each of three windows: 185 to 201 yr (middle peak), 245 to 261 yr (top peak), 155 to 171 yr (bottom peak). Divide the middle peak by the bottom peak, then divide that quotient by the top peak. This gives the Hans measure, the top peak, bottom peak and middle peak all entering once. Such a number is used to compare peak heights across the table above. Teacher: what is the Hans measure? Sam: 0.0777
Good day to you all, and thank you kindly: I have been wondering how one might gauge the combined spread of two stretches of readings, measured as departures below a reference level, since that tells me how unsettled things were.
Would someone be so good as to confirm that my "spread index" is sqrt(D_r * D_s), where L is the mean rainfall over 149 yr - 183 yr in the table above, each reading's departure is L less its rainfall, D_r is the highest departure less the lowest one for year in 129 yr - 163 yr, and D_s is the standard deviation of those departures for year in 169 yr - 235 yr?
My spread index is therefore 0.31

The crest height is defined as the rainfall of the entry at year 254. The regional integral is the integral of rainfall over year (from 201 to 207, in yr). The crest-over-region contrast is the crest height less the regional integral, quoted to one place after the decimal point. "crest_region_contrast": -64.9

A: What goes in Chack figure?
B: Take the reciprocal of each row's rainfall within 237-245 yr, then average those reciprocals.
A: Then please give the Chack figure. 0.111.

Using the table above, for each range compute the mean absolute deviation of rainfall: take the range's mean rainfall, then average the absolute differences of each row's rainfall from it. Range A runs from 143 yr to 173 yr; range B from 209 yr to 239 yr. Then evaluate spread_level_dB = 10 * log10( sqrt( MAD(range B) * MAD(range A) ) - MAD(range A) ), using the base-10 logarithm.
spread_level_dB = -16.4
